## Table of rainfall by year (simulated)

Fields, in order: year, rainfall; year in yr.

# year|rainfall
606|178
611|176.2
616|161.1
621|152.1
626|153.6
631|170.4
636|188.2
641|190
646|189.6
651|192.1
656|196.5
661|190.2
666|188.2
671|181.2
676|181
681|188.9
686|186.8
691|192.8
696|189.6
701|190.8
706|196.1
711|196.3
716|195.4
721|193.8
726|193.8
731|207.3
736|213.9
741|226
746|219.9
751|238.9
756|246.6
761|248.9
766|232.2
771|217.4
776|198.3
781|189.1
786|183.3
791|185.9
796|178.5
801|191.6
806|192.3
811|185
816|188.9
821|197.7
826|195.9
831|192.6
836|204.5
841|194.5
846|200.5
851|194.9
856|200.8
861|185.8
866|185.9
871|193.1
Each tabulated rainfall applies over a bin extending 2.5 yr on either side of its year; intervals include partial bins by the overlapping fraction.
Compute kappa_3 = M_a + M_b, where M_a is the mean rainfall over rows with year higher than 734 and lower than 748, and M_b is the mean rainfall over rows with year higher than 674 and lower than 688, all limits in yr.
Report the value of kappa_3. 406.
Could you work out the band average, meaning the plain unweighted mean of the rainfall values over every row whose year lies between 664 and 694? 186.5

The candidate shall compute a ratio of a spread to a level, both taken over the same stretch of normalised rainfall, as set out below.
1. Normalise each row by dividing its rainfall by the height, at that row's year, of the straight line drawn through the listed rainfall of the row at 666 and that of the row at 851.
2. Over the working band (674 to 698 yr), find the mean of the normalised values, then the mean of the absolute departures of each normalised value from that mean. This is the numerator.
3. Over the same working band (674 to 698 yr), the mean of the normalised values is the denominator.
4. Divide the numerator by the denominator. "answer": 0.016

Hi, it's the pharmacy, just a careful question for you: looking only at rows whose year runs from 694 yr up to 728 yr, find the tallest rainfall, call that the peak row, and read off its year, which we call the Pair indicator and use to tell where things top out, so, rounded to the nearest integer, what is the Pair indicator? 711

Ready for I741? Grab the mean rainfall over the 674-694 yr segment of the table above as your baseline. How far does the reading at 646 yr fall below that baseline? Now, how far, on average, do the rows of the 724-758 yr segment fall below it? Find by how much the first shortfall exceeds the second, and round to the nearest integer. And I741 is 31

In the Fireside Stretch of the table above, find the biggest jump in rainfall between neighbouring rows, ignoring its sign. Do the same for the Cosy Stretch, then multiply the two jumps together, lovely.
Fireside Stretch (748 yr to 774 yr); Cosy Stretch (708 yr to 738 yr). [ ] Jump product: 225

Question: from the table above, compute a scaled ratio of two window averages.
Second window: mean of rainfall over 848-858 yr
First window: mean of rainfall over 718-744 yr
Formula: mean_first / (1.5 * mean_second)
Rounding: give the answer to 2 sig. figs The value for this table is 0.70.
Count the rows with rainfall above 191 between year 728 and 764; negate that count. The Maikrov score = -7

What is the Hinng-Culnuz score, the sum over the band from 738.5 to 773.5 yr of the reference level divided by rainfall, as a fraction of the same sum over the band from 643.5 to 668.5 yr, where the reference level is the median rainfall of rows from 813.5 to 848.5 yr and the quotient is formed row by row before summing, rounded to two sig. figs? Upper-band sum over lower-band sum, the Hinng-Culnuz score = 1.2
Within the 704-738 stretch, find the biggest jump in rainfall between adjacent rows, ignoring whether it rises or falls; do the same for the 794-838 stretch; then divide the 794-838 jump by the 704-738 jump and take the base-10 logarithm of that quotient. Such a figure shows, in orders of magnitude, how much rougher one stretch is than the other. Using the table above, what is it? 0.0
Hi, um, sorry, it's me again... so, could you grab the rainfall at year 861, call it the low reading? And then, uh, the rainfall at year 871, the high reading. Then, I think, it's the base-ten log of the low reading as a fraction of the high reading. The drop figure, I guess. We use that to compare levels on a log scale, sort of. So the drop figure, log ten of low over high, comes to -0.017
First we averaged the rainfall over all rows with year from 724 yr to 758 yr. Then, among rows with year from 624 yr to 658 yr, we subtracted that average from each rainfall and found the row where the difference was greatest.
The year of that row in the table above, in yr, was 656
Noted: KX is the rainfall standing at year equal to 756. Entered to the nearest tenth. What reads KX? 246.6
